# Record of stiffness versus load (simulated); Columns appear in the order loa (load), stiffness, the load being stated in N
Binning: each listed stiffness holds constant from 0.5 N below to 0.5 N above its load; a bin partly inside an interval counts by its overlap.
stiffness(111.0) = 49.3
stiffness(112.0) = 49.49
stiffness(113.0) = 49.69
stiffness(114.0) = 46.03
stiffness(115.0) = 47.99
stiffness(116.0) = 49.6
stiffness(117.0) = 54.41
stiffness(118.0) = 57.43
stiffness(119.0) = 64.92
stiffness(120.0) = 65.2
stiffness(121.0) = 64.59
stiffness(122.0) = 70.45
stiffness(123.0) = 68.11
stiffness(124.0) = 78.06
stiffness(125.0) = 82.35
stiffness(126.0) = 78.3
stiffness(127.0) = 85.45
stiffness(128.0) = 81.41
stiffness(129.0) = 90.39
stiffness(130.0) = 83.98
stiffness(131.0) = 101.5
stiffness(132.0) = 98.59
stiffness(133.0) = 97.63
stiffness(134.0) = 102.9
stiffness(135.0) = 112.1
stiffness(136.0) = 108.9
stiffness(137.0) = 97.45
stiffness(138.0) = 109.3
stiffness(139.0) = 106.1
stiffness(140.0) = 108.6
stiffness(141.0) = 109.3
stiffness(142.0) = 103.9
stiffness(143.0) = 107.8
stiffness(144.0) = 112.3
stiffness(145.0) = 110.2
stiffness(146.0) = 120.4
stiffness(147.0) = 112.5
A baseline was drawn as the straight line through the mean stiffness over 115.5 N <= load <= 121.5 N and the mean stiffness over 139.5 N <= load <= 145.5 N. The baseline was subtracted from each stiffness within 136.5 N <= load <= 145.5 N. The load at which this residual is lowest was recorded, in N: 142.0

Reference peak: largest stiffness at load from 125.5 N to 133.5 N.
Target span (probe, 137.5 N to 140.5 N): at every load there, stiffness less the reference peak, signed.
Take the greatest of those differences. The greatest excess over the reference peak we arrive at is 8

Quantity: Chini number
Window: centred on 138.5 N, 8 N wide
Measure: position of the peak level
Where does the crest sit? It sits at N 135.0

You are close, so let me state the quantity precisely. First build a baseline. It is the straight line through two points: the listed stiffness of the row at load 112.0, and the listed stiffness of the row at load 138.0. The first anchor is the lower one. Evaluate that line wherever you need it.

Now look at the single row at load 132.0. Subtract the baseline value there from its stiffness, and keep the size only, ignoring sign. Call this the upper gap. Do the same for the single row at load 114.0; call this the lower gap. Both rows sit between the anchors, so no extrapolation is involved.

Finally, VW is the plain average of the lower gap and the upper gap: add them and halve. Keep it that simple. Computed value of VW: 5.6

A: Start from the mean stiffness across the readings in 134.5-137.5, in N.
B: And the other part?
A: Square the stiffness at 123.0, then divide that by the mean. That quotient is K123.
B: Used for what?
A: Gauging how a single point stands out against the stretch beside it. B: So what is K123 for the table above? 44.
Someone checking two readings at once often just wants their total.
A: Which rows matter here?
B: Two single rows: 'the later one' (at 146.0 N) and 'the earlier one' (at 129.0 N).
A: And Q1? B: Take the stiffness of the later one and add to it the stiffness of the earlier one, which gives 211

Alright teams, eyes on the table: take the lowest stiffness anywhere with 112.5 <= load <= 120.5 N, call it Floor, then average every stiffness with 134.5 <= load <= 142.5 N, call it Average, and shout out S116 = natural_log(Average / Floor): 0.8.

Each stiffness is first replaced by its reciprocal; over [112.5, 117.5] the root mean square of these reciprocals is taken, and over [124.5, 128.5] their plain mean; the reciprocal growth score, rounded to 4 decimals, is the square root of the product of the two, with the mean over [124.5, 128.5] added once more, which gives 0.0280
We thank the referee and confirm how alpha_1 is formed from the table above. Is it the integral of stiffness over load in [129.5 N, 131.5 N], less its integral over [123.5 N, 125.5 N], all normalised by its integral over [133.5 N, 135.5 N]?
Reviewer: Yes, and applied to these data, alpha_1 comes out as 0.12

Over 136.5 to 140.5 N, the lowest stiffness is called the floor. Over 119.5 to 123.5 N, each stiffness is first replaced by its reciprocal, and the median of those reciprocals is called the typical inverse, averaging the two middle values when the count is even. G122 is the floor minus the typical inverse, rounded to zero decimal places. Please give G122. 97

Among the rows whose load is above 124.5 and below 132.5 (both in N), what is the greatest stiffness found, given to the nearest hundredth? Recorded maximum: 101.50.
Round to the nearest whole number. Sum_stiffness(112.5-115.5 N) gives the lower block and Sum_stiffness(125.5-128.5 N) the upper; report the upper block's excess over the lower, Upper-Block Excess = 101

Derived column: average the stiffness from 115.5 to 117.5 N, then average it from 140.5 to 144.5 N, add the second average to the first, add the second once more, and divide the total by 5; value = 54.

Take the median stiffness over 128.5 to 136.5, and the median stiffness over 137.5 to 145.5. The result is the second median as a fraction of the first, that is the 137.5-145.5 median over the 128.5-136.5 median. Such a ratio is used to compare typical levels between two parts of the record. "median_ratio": 1.1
